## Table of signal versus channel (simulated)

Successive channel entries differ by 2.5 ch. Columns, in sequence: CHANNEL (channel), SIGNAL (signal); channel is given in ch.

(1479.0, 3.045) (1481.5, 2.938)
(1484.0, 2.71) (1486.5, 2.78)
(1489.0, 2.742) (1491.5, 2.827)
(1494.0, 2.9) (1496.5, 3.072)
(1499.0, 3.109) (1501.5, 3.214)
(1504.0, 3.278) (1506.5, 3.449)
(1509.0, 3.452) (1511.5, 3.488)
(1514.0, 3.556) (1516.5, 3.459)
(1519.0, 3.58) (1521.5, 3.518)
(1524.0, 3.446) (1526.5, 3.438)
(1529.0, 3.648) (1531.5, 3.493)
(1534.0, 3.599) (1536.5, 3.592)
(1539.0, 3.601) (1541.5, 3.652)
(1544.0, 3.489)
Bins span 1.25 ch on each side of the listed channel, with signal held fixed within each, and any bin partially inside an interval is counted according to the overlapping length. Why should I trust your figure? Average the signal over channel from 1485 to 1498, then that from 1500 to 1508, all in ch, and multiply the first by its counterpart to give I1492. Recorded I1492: 9.5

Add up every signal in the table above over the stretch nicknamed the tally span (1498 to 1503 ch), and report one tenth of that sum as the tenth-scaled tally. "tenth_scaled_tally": 0.63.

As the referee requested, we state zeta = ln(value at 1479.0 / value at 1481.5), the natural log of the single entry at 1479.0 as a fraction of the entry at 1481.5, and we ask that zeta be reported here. 0.036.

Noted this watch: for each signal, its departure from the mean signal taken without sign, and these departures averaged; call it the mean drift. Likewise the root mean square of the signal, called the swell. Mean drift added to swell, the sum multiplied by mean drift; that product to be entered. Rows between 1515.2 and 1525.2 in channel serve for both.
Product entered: 0.17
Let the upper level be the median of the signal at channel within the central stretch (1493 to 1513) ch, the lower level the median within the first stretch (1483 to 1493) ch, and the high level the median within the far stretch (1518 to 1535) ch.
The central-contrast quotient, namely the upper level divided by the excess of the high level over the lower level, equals 4.3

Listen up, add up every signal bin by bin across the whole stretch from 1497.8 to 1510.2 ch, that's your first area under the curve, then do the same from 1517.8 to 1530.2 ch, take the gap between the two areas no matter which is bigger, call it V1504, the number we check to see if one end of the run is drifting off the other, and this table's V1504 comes 2.8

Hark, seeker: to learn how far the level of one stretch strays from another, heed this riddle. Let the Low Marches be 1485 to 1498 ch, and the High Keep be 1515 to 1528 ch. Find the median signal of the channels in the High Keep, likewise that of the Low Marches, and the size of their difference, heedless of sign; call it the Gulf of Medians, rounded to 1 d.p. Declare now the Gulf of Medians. 0.6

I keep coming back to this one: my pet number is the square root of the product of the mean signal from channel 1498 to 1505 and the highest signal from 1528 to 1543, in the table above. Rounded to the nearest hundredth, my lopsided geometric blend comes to 3.42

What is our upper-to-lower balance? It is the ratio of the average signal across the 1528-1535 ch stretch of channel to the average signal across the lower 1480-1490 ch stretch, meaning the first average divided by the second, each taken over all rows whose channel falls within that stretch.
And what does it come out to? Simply 1.28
